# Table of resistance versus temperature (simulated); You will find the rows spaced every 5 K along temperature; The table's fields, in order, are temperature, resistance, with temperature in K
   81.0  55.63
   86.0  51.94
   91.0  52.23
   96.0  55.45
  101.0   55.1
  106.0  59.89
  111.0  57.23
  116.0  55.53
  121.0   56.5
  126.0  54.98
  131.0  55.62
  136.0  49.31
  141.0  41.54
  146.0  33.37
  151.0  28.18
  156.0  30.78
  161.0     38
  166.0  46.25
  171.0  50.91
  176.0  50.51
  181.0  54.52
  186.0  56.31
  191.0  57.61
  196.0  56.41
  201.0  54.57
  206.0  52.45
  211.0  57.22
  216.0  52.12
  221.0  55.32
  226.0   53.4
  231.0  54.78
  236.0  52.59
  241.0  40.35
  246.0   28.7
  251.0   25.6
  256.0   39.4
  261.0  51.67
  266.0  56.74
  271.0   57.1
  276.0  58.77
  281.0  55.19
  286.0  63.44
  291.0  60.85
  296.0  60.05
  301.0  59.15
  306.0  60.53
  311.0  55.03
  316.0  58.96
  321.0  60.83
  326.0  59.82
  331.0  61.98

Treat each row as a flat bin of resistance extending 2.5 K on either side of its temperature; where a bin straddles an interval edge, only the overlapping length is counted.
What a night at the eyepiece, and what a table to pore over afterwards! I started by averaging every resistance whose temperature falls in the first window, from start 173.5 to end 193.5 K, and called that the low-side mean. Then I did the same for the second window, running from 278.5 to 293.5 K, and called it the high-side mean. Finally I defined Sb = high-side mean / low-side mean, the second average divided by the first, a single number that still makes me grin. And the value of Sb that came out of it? 1.09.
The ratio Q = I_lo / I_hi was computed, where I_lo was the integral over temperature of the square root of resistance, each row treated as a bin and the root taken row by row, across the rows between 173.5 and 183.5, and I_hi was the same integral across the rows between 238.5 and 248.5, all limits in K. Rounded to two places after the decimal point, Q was 1.24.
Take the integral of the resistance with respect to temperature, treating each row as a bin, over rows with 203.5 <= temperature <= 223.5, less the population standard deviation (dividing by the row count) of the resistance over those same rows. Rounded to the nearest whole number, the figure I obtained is 1083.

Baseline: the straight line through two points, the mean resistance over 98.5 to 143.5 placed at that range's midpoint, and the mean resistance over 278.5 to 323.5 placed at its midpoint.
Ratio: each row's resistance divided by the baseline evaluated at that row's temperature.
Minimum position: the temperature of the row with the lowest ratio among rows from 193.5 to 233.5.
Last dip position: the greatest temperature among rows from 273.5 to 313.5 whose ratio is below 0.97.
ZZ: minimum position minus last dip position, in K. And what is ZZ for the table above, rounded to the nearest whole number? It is -95 K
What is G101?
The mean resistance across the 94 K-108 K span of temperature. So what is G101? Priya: 56.8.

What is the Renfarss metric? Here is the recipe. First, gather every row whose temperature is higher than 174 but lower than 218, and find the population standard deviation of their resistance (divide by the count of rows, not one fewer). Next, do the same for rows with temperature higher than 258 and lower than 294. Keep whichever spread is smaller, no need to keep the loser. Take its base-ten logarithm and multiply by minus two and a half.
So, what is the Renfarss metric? -0.93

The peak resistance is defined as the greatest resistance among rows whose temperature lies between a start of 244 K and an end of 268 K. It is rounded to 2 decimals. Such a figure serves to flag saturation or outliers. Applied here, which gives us 56.74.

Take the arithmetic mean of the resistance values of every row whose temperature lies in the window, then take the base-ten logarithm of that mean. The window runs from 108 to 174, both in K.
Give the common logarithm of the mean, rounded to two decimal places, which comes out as 1.66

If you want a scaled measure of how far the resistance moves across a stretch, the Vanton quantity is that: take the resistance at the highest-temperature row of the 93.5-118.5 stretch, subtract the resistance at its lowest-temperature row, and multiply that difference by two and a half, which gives 0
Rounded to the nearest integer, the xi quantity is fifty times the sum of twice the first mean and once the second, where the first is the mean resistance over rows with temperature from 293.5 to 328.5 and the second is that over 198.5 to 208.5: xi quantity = 8595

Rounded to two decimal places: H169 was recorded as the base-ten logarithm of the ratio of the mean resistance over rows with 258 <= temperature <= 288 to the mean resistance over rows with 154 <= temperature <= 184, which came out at 0.10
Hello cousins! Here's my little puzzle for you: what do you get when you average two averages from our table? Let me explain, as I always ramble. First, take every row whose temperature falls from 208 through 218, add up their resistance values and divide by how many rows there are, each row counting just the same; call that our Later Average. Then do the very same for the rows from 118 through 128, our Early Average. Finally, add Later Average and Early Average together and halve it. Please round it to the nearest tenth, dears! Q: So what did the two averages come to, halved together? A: 55.2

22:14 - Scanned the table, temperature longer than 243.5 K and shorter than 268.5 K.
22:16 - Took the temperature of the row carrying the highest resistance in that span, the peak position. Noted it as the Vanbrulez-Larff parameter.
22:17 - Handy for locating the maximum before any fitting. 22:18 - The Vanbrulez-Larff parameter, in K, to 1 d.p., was 266.0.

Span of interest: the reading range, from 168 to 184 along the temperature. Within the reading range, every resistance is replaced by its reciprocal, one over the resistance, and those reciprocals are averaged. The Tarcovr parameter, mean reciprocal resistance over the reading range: 0.0193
